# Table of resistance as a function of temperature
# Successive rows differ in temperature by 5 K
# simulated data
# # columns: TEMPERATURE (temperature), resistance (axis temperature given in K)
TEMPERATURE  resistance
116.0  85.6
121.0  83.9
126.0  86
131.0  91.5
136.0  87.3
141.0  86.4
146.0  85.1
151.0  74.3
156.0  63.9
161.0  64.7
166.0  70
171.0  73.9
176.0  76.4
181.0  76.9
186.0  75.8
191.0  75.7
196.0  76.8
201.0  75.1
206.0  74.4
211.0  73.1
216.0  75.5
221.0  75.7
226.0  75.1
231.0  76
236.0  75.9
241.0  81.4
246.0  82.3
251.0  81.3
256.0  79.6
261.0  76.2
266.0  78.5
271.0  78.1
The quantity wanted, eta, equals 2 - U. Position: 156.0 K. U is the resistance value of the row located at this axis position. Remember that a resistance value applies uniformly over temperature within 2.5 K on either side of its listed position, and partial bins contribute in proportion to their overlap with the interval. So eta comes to -62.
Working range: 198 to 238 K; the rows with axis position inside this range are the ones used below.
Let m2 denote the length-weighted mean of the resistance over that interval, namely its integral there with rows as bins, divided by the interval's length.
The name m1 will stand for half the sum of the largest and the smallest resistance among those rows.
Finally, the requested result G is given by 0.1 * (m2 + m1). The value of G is 15.0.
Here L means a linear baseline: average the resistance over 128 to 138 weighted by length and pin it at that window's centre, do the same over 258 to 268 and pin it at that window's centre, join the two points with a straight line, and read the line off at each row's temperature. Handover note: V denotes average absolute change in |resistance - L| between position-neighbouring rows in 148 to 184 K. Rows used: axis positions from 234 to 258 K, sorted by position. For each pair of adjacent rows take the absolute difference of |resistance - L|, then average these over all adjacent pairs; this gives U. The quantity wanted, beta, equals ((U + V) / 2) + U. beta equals 4.0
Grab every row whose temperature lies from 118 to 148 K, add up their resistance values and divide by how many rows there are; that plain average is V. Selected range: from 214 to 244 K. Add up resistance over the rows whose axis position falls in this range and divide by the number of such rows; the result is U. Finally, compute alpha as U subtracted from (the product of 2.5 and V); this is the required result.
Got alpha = 140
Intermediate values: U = 77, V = 87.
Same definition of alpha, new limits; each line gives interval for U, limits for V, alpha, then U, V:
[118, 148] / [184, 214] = 101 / 87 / 75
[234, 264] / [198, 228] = 108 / 79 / 75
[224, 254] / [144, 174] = 101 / 79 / 72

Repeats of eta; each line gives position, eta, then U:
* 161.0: -63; 64.7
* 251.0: -79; 81.3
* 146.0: -83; 85.1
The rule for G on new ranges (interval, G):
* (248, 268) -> 15.8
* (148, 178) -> 14.1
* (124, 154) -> 16.8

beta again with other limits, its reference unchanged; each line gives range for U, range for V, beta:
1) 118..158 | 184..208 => 6.1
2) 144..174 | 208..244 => 10.1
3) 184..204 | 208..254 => 2.2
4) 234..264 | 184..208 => 2.0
